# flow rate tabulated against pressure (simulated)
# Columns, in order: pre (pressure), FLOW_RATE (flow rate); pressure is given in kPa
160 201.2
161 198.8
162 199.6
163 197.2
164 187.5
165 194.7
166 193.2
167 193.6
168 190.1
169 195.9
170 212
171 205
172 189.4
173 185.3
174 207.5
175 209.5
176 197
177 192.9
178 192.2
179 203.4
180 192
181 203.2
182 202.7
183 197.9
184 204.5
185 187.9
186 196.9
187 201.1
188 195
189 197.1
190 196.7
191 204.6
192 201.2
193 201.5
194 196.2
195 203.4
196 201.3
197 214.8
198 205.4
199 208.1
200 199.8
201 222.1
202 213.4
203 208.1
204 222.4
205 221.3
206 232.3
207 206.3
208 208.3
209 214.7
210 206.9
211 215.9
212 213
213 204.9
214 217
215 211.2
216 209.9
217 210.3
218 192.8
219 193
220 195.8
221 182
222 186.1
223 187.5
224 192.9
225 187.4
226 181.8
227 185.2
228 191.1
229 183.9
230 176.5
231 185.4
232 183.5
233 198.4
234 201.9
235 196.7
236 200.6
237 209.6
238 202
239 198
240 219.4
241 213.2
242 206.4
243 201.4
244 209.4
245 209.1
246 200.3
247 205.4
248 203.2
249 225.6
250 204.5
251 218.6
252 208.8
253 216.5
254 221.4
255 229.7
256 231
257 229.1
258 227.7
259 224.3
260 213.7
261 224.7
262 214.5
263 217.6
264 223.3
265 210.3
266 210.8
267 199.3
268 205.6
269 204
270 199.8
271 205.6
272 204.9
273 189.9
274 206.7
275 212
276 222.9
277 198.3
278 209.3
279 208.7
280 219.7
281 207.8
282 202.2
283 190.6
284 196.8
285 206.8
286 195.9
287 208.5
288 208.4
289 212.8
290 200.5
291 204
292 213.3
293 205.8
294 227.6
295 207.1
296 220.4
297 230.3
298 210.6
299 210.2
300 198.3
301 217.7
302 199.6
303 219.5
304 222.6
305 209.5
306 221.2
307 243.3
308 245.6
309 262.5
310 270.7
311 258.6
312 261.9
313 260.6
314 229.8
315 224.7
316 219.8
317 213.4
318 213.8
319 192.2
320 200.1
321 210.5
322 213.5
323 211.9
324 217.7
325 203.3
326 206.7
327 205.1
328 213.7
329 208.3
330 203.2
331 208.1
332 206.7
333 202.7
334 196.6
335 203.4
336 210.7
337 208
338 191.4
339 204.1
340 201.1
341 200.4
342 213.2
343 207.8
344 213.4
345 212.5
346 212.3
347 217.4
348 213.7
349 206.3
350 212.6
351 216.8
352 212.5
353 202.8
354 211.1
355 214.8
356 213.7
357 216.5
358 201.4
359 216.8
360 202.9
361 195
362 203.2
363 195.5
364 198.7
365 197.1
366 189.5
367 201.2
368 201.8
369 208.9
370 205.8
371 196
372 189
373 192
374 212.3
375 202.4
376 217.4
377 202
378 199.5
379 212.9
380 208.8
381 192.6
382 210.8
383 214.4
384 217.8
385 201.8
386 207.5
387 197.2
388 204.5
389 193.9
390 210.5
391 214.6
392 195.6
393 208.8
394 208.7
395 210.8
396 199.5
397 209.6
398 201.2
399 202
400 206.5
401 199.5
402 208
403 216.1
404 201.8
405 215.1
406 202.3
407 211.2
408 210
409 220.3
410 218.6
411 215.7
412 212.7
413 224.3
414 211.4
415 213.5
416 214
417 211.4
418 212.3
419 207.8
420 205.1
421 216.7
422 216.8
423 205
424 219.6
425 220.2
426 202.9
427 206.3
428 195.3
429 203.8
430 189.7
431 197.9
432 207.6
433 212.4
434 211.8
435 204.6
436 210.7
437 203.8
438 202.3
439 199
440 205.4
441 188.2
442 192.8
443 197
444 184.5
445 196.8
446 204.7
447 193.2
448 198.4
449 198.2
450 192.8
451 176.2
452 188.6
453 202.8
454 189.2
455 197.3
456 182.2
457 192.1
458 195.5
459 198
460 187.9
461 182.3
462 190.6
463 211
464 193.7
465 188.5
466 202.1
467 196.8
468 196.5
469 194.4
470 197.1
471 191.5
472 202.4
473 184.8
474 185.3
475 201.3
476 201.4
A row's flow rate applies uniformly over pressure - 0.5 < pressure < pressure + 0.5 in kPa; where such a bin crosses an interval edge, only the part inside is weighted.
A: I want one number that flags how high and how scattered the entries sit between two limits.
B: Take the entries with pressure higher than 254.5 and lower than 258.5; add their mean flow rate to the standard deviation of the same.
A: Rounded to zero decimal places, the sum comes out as 231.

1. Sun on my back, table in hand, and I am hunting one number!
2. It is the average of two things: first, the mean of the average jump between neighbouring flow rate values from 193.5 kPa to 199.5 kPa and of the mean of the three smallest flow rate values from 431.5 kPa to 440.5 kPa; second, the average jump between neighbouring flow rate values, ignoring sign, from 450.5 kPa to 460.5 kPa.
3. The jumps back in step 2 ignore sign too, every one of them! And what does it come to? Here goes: 57.1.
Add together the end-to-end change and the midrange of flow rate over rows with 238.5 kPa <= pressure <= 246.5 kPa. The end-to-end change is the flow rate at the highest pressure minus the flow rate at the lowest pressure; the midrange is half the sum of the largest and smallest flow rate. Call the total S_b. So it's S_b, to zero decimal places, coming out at 211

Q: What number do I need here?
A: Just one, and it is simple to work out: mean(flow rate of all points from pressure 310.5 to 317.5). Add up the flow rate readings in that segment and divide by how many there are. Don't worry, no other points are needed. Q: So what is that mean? 238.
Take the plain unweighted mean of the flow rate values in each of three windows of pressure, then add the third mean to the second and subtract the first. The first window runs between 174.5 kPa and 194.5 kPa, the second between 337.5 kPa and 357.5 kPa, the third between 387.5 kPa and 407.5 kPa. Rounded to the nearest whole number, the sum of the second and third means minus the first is 217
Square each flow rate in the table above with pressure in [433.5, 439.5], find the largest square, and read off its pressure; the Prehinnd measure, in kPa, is 434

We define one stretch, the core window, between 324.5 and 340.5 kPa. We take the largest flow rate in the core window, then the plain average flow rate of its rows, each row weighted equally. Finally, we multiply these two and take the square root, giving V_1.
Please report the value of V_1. 209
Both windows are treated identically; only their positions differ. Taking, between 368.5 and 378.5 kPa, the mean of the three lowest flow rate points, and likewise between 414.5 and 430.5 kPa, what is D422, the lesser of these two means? 192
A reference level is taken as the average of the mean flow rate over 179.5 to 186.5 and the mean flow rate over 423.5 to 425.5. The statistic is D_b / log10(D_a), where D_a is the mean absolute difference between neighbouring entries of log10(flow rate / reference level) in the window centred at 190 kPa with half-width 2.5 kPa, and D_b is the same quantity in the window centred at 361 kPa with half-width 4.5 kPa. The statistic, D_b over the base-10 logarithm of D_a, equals -0.0091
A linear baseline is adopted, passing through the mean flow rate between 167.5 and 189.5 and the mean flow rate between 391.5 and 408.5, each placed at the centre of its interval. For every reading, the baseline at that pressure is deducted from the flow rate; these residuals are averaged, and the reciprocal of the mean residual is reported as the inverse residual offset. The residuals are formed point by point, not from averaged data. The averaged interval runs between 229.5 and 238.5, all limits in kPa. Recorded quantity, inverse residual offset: -0.2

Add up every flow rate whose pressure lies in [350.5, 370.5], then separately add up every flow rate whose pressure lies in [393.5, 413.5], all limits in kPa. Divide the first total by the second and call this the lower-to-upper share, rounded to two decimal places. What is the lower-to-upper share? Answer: 0.98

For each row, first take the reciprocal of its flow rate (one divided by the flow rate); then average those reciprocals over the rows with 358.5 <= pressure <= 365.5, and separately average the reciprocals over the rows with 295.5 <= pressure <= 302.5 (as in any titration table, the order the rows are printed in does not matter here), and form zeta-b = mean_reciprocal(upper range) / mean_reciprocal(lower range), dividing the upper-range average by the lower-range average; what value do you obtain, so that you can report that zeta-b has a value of 1.05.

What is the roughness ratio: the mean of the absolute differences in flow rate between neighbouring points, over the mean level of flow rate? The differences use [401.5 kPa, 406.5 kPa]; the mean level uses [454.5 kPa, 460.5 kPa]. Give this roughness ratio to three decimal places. 0.063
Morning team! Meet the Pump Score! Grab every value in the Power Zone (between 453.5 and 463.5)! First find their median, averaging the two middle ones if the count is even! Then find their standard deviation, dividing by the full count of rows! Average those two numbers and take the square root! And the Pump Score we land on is 10.0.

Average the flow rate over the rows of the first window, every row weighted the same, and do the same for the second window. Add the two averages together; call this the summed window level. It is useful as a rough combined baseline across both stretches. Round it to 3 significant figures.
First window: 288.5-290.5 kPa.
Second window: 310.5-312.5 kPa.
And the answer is 467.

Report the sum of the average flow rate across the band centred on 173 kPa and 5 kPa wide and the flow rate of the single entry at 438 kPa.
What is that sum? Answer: 402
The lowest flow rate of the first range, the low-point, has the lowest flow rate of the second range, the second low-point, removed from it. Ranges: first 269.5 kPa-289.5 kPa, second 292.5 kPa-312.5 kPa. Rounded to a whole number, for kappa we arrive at -8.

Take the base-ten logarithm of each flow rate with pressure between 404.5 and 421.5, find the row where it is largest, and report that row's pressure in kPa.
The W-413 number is 413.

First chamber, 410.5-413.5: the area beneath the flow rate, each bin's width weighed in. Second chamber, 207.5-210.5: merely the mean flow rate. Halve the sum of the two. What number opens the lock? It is 431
